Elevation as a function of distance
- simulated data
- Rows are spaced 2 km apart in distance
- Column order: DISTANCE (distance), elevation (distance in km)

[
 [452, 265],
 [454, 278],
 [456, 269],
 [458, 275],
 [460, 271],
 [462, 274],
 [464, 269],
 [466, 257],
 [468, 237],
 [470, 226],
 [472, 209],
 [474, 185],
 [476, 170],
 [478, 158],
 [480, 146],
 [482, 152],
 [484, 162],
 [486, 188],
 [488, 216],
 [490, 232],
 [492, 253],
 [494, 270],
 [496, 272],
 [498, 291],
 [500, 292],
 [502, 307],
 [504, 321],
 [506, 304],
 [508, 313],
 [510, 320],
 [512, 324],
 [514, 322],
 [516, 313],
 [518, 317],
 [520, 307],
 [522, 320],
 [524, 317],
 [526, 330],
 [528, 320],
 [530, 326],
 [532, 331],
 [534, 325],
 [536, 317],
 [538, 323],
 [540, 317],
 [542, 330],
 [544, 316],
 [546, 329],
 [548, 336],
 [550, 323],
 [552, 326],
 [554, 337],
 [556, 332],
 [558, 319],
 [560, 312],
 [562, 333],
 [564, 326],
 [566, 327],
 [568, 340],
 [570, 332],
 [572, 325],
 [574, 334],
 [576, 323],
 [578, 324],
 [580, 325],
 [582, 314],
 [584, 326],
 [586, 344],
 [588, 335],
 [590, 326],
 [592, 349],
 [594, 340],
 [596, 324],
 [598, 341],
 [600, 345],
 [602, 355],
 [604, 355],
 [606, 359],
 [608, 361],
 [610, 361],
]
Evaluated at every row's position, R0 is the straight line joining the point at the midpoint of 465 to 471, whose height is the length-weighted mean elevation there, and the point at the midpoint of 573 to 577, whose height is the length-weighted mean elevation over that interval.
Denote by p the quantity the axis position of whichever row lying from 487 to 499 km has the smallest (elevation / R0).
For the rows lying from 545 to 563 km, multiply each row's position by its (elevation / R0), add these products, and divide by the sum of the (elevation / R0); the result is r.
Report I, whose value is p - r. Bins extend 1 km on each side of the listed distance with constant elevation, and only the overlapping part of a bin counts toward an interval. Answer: -65.9 km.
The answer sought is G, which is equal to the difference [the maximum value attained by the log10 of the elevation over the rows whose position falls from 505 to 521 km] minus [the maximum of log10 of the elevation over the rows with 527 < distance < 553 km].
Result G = -0.016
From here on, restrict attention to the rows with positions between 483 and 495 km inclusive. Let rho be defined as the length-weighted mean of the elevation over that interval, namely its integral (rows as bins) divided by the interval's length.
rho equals 220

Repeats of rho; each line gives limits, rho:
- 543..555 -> 328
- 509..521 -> 317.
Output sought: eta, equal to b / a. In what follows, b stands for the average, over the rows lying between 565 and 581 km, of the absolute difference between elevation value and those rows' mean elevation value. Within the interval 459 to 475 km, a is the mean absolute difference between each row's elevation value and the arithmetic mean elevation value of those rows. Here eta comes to 0.2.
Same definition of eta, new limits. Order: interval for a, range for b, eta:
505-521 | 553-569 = 1.3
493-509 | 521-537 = 0.3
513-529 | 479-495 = 8.5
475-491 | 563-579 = 0.2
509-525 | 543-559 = 1.6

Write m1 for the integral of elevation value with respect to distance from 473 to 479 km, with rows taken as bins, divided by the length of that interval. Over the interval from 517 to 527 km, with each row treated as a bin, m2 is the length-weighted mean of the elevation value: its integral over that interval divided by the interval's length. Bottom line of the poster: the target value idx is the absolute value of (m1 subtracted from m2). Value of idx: 147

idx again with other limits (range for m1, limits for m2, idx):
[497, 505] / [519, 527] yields 16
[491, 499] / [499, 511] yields 38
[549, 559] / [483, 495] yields 107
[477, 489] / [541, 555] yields 158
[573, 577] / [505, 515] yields 12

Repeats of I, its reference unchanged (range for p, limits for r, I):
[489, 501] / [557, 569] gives -73.0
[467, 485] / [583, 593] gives -108.0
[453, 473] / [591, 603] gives -125.0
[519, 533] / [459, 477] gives 52.9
